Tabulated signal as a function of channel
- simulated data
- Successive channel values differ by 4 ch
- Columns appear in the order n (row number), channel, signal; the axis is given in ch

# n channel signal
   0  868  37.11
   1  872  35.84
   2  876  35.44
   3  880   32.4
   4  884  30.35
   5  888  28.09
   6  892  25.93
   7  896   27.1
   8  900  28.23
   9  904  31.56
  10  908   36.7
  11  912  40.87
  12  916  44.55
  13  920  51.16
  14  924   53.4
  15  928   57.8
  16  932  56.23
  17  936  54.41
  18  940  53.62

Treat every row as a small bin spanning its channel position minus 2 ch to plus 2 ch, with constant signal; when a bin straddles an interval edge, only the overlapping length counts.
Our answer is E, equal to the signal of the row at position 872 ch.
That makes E 35.84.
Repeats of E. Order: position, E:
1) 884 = 30.35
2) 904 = 31.56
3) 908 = 36.7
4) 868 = 37.11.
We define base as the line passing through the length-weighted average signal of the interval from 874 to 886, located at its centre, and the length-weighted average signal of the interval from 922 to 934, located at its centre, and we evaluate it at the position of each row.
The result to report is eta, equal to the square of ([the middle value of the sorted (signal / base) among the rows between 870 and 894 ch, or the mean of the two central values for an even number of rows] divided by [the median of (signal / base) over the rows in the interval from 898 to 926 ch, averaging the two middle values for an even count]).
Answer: 1.2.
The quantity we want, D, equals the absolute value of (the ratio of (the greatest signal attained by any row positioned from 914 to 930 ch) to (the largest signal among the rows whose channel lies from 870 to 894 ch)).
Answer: 1.6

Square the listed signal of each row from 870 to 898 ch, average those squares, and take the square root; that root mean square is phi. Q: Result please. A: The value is 31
